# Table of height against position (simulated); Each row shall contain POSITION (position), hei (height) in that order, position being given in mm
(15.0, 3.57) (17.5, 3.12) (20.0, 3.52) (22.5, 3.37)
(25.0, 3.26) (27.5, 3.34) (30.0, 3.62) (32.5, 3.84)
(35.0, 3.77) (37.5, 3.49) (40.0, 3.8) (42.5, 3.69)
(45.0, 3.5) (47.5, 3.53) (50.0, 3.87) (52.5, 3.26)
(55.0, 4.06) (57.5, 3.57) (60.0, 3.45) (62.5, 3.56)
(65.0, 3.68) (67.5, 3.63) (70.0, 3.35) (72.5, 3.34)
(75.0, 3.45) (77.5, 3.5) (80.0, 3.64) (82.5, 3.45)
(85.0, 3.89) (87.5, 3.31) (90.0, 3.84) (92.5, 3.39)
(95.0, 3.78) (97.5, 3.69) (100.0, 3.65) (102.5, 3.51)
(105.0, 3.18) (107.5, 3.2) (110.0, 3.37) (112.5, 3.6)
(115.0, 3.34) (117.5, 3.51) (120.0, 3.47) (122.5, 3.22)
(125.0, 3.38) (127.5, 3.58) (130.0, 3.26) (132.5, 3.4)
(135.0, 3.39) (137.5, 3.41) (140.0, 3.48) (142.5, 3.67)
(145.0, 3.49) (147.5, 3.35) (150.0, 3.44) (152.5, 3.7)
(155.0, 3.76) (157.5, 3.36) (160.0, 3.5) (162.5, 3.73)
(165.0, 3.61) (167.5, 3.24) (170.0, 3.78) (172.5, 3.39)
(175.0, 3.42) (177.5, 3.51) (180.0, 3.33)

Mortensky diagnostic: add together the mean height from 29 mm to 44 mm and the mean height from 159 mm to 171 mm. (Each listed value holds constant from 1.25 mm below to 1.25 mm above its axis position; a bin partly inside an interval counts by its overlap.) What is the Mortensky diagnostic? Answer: 7.27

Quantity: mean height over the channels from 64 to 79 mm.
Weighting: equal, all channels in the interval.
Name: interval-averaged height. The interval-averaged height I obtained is 3.49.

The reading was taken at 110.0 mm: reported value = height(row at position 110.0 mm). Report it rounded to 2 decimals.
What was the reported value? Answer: 3.37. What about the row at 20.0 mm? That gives 3.52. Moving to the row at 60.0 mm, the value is 3.45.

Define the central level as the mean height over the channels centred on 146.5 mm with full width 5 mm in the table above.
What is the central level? 3.42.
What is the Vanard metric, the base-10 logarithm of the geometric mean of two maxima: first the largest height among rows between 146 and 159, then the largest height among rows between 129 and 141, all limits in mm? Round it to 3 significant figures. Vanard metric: 0.558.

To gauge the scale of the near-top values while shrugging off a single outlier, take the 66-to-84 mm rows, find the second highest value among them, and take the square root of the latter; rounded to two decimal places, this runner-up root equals 1.91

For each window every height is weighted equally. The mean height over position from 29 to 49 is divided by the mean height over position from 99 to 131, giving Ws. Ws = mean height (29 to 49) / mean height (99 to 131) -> 1.07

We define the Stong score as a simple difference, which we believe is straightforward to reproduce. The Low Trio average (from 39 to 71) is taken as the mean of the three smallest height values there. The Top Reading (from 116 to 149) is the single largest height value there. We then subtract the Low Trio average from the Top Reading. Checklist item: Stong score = 0.32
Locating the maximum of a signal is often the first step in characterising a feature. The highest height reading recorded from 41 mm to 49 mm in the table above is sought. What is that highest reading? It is 3.69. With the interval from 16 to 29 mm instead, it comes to 3.52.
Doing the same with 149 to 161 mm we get 3.76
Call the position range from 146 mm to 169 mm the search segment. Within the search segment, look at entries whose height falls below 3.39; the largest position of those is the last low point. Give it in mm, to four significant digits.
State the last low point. 167.5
